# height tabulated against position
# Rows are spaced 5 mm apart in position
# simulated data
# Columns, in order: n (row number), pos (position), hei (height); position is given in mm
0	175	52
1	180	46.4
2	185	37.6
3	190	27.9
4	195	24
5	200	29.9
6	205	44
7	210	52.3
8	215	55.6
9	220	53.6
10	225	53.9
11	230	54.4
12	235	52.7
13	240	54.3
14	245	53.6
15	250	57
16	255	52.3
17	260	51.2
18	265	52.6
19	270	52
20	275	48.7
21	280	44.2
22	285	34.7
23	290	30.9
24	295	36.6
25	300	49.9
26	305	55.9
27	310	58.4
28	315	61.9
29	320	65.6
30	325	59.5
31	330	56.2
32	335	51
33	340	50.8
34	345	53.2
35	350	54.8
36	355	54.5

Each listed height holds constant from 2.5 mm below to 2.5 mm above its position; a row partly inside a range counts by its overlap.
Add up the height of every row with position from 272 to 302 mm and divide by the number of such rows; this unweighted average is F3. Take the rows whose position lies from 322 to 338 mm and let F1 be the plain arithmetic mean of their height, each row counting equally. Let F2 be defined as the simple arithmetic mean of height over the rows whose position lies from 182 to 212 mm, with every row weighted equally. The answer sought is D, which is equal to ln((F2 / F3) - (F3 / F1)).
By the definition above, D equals -1.93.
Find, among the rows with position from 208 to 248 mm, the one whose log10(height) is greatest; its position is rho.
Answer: 215 mm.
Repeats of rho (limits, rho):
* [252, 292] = 265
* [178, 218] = 215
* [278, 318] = 315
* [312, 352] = 320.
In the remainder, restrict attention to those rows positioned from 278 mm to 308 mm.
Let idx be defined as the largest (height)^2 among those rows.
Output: 3125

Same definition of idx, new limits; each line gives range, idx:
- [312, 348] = 4303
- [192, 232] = 3091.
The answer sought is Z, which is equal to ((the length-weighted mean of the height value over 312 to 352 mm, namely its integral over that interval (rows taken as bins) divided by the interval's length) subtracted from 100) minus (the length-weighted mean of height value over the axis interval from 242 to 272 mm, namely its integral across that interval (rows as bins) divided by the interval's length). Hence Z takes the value -9.8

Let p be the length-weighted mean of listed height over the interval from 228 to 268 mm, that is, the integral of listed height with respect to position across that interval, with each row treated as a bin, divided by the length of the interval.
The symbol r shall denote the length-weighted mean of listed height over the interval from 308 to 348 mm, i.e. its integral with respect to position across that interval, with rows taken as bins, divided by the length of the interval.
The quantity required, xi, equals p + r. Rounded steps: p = 53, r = 57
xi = 111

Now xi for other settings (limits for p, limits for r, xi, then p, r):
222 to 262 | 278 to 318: 101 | 54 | 47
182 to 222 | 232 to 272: 94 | 41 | 53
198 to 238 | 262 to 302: 94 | 50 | 44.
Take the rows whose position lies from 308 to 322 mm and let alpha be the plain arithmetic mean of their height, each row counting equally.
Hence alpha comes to 62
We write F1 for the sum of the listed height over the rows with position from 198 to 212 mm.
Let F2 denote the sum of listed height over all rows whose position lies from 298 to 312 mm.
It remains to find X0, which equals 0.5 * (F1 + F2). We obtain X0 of 145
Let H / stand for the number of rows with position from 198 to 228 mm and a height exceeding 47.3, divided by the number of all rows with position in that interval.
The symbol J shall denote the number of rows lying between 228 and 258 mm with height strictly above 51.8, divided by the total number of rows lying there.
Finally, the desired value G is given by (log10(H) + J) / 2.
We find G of 0.4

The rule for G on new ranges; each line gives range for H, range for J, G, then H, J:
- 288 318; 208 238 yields 0.4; 0.67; 1.0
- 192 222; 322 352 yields 0.2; 0.50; 0.7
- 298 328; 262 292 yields 0.2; 1.00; 0.3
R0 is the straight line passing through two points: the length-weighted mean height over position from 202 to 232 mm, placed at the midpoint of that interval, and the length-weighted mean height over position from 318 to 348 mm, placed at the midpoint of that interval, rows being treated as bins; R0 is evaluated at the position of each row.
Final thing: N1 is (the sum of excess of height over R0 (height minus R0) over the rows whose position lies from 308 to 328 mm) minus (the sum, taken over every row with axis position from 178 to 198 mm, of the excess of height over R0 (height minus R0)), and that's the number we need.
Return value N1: 92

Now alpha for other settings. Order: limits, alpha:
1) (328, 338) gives 54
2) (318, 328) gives 63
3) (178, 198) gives 34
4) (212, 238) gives 54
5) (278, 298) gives 37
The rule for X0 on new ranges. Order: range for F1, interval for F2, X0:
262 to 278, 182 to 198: 121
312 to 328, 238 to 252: 176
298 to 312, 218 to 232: 163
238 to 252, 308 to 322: 175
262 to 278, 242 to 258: 158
